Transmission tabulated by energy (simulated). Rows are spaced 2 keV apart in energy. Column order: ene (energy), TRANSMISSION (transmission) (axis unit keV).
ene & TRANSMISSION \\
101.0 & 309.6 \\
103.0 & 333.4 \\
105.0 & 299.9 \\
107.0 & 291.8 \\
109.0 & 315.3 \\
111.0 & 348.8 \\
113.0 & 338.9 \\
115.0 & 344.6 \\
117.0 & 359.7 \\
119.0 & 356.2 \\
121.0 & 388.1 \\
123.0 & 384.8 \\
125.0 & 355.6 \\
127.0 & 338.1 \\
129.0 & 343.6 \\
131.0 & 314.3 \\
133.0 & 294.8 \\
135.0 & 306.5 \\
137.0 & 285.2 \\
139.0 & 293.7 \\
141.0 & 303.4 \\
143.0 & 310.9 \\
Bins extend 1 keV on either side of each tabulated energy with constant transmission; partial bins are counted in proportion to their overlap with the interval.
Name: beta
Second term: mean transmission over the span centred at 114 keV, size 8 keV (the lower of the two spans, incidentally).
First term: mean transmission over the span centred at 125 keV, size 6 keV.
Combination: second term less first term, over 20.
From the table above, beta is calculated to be -1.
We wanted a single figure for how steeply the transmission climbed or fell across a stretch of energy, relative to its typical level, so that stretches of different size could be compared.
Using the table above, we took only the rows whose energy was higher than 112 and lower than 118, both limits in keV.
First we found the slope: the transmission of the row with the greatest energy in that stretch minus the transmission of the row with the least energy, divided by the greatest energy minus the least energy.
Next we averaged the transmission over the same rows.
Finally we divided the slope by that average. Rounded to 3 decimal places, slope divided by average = 0.015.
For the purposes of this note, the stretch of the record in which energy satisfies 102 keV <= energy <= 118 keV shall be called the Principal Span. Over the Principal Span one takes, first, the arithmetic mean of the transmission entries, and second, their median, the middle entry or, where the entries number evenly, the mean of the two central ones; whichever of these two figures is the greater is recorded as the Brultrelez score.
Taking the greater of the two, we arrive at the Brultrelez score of 336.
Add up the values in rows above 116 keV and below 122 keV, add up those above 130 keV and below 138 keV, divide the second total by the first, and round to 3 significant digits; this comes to 1.09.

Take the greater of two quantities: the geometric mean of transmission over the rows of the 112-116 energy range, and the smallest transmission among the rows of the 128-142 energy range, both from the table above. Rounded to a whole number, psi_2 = 342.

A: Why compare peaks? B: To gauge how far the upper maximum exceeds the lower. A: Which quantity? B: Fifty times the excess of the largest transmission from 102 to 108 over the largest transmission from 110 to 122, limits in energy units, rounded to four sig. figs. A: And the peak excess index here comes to -2735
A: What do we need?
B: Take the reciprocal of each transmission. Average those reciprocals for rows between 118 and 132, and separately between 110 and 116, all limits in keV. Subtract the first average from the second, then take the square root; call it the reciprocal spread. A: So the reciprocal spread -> 0.0085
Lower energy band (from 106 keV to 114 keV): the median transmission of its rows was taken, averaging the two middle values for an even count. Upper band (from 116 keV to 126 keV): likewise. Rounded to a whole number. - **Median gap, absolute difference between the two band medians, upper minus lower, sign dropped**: 33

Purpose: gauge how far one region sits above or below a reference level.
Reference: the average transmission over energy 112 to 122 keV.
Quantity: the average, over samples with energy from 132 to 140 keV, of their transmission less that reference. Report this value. -62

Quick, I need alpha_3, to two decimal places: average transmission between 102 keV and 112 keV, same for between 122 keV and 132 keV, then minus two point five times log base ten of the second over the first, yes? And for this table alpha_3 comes -0.10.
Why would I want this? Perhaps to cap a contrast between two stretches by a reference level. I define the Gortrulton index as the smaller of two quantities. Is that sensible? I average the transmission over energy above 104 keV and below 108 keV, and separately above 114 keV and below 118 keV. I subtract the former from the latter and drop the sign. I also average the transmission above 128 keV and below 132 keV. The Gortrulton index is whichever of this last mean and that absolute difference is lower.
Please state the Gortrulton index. 56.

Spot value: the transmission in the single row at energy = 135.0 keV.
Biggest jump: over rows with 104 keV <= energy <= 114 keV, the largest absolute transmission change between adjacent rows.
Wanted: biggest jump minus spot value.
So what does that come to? -273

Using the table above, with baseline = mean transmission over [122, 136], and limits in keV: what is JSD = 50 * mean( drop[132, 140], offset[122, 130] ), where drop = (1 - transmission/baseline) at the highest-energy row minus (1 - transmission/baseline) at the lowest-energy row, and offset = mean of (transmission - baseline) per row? 539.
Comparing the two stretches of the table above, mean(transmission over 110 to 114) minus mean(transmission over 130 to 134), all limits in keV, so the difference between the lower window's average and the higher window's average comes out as 39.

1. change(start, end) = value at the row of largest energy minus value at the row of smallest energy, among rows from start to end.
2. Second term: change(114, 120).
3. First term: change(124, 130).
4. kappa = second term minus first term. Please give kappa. 24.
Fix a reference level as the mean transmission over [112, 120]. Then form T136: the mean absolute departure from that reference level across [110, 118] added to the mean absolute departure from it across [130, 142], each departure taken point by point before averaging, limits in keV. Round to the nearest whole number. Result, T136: 57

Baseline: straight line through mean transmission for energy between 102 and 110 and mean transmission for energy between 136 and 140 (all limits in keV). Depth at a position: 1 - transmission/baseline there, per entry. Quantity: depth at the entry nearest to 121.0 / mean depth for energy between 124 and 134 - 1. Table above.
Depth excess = 1.5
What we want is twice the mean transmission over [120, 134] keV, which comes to 691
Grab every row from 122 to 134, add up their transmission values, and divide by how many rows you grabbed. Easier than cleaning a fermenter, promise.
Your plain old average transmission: 339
